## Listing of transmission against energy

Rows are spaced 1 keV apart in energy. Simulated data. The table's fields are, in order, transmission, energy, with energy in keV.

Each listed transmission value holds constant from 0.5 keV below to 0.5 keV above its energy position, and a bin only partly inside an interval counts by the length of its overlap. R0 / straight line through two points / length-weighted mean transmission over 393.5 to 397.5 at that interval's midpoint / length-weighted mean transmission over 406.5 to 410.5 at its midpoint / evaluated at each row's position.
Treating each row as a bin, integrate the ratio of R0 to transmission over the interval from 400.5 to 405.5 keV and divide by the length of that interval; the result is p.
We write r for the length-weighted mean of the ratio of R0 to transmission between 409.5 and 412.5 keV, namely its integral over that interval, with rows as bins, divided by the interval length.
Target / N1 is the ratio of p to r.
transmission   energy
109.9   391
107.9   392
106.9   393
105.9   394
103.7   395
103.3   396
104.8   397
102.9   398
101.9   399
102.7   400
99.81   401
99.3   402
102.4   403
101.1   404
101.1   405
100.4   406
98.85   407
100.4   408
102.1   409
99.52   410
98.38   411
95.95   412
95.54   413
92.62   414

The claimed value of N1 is 1.00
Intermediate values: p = 1.01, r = 1.02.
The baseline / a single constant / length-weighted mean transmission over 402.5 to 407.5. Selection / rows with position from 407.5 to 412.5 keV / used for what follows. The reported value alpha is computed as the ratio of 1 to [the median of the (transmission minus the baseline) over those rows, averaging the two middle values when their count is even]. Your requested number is -0.8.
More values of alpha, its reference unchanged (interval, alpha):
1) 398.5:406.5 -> 3.0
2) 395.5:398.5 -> 0.4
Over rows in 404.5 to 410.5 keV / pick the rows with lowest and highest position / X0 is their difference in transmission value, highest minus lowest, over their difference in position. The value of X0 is -0.3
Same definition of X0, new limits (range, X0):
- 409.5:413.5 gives -1.3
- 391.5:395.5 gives -1.4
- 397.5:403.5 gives -0.1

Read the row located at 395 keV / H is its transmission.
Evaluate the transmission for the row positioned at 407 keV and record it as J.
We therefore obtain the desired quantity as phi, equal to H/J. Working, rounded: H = 103.7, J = 98.85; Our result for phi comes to 1.05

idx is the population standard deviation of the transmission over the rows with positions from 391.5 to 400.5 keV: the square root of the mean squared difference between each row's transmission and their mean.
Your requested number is 1.9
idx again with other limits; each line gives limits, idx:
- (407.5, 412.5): 2.1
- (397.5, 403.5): 1.4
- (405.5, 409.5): 1.1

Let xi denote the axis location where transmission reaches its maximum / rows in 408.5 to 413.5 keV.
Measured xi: 409 keV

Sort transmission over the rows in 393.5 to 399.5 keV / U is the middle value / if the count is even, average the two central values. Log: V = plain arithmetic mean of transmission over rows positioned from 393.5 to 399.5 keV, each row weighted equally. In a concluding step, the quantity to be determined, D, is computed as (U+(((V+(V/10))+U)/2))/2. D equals 106.2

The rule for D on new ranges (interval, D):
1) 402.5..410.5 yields 103.3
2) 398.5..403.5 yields 104.3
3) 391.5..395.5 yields 109.0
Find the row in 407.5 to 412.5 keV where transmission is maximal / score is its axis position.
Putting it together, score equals 409 keV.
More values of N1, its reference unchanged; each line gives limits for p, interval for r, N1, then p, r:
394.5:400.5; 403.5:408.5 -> 1.00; 1.01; 1.01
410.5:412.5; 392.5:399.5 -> 1.02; 1.02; 1.00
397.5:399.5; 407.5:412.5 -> 1.01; 1.01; 1.01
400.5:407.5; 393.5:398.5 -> 1.01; 1.01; 1.00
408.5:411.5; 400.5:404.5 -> 0.98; 1.00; 1.02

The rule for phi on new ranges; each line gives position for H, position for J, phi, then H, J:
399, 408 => 1.01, 101.9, 100.4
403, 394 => 0.97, 102.4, 105.9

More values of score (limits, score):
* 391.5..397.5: 392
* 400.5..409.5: 403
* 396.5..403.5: 397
